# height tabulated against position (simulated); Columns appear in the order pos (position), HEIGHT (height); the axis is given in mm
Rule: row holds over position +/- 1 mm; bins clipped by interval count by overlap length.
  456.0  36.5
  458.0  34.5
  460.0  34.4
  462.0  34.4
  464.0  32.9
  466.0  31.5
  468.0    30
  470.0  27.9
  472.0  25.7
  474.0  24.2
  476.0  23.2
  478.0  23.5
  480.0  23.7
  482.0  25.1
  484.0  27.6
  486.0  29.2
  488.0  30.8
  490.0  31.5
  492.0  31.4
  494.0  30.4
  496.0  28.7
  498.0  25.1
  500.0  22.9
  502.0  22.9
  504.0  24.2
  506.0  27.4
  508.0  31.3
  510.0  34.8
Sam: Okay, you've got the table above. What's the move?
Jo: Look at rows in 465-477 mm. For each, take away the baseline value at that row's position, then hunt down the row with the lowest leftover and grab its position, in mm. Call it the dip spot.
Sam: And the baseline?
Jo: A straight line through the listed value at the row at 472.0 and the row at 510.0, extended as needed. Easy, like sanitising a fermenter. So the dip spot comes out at 476.0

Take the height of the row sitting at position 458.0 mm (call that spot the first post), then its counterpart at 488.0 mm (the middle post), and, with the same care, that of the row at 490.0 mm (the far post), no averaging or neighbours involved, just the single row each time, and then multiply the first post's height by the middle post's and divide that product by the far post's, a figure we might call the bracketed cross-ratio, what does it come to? 34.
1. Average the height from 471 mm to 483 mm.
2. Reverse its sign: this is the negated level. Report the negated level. -24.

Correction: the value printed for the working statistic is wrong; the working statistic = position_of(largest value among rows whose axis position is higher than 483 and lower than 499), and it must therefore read 490.0 mm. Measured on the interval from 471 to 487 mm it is 486.0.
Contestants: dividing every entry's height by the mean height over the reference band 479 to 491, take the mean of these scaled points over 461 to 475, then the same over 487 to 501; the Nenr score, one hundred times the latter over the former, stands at 97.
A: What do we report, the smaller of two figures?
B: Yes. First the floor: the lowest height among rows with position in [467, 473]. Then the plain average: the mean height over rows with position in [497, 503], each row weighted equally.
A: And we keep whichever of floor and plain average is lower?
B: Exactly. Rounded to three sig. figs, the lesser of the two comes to 23.6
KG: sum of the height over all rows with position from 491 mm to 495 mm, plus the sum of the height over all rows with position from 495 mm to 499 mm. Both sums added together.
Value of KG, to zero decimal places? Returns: 116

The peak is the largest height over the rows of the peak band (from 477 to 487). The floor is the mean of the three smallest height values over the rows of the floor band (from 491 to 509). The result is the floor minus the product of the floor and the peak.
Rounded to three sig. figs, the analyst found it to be -658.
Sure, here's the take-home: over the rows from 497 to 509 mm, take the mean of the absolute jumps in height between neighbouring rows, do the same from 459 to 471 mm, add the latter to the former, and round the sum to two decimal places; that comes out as 3.42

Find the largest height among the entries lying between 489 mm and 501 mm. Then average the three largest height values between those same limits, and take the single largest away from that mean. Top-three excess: -0.4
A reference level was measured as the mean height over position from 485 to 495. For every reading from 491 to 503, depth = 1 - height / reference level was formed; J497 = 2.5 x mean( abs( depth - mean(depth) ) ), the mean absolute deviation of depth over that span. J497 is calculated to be 0.27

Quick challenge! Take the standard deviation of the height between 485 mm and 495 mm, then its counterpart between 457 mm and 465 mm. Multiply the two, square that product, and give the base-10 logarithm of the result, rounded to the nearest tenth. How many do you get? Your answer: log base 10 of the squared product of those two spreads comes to -0.5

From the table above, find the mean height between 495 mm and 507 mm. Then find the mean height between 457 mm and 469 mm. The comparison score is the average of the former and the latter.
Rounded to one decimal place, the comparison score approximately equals 29.1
